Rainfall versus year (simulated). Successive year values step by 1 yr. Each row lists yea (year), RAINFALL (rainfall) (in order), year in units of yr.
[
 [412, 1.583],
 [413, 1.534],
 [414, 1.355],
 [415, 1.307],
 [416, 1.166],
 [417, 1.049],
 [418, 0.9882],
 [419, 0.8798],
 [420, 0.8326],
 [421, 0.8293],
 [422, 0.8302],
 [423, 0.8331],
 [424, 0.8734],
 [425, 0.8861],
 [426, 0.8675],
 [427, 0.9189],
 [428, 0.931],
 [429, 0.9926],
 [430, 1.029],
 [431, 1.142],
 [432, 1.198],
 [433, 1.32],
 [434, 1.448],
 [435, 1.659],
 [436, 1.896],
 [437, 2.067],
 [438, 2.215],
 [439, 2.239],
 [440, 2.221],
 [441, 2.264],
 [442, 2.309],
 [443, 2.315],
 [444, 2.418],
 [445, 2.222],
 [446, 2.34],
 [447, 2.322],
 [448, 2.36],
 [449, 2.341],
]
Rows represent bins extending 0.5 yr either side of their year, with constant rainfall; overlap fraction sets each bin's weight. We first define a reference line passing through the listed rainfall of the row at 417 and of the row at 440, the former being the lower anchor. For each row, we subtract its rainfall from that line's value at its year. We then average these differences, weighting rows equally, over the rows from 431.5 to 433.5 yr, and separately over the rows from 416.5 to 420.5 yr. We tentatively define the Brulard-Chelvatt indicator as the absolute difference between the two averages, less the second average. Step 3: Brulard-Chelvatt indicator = 0.2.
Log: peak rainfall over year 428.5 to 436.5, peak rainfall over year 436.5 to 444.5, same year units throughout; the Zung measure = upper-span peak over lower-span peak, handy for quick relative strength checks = 1.3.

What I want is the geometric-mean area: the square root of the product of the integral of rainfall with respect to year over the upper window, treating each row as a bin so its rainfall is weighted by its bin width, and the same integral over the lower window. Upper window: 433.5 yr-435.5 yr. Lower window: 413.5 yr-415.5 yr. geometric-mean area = 2.88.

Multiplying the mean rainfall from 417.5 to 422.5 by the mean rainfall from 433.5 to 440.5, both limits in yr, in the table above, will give 1.7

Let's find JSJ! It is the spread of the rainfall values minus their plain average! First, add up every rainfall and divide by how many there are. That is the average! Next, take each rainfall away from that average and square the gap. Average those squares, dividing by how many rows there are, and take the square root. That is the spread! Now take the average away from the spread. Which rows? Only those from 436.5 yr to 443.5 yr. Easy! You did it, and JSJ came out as -2.2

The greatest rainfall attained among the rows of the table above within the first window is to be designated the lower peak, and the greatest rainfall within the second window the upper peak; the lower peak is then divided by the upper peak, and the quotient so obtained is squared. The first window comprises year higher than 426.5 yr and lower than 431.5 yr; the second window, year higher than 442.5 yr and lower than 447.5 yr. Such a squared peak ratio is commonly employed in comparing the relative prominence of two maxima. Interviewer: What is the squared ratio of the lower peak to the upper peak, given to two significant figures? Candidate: 0.22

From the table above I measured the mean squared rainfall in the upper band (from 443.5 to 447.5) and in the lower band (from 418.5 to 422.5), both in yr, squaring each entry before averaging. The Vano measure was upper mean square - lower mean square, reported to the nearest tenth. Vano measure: 4.7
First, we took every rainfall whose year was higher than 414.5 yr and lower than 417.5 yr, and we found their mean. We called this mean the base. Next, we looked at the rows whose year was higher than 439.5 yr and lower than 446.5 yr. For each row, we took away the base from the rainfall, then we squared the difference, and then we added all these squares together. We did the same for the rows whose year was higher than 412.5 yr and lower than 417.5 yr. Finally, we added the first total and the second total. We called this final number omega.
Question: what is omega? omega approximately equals 9.1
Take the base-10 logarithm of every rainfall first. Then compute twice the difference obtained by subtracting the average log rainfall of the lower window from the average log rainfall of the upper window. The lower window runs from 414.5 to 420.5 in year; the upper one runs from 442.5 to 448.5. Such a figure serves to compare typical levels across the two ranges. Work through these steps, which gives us 0.71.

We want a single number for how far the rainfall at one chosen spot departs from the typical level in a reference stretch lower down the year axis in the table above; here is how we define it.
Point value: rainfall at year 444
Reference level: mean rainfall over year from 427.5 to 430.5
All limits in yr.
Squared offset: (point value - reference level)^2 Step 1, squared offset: 2.1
